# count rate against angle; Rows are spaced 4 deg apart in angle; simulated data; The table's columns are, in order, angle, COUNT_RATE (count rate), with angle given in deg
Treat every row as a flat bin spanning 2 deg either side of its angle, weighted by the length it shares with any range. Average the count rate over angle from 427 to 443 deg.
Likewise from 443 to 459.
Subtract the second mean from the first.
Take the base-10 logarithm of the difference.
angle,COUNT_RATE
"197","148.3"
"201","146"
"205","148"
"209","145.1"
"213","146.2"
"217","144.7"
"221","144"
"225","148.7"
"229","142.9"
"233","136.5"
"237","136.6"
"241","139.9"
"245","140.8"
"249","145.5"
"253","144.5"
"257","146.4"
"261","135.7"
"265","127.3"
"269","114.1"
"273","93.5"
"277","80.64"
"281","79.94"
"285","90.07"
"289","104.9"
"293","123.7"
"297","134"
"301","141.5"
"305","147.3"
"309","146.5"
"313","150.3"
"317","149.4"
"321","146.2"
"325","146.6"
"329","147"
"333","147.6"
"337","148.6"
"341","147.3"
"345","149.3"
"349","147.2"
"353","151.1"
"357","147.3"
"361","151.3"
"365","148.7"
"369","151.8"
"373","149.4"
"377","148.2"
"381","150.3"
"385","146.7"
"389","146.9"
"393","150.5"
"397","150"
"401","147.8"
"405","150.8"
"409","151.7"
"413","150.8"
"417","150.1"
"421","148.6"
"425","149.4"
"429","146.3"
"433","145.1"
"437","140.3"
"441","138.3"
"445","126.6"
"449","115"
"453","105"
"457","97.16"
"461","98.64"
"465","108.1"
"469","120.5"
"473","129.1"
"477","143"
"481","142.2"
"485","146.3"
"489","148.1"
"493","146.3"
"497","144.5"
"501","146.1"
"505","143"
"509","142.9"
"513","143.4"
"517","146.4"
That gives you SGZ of 1.5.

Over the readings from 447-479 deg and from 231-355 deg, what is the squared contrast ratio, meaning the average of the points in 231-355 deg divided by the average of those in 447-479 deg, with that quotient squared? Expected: 1.36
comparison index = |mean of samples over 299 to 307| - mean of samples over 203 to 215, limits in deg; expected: -2.0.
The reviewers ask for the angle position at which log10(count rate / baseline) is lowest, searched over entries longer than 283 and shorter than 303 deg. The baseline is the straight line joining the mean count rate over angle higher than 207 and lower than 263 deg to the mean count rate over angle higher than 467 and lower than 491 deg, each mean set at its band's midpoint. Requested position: 285 deg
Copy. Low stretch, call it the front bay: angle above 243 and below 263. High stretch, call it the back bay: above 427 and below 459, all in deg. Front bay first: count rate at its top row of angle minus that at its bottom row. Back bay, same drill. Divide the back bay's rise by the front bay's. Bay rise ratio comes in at 9.6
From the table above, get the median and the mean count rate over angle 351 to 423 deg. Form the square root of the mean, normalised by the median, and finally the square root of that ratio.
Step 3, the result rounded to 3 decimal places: 0.285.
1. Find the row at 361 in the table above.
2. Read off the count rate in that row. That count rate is 151.3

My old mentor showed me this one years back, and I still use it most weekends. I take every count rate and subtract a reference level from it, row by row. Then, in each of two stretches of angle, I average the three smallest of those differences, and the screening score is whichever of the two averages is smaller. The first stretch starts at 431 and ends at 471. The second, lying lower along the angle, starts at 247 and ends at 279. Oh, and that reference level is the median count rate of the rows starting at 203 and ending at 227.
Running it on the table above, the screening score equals -50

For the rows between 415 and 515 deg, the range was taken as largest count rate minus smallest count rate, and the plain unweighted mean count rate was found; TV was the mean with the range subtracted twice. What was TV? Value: 29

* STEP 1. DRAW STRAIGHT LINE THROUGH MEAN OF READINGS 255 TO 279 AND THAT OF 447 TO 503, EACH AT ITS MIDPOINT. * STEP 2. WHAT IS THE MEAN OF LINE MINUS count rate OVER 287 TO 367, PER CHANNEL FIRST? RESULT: -24.2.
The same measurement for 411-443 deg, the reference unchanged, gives -20.9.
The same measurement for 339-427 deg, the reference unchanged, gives -26.6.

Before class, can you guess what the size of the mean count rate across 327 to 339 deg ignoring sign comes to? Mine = 148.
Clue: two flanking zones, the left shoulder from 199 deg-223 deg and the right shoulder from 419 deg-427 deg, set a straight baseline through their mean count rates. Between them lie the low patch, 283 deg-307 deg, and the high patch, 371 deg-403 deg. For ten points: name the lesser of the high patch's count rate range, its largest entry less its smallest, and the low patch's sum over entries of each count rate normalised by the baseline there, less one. -1.0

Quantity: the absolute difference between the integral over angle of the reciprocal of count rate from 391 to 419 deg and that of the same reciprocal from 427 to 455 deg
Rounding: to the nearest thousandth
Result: 0.030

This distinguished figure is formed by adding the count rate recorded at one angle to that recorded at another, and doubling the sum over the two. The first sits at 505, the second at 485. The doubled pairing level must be 579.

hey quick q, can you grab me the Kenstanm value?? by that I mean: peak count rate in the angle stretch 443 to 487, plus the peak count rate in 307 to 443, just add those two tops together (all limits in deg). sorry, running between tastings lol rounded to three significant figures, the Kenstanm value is 298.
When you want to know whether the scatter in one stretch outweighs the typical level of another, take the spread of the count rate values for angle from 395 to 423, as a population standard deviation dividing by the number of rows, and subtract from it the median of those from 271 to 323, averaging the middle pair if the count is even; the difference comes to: -133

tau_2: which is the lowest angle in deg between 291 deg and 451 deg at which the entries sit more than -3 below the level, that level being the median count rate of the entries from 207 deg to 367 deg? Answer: 293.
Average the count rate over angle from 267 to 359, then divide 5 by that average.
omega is 0.0379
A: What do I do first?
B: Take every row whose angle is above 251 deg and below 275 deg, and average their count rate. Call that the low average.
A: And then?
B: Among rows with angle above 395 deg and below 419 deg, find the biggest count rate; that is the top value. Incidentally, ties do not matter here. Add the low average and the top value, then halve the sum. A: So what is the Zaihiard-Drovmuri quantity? 139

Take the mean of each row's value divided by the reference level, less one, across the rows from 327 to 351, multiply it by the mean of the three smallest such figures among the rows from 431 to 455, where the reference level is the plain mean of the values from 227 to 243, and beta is -0.011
